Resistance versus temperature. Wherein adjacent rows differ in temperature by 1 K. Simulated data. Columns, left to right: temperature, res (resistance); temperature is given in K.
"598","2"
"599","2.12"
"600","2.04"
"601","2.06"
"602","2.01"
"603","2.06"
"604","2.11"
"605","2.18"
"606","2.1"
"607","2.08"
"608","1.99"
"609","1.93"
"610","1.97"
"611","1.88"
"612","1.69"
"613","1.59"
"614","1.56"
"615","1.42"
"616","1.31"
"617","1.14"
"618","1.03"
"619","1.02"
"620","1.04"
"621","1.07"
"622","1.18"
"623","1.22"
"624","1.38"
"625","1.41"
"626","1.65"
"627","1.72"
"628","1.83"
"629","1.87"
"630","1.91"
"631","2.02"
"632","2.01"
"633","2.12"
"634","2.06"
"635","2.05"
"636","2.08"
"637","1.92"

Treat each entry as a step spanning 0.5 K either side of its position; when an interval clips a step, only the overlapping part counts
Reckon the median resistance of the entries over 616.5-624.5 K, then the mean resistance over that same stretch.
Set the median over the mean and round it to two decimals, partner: 0.97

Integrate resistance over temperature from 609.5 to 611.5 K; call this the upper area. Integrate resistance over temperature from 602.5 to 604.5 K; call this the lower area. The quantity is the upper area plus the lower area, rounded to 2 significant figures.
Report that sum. 8.0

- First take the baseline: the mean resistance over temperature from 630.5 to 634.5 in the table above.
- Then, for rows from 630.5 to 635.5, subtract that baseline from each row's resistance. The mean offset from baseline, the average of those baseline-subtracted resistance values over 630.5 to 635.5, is 0.0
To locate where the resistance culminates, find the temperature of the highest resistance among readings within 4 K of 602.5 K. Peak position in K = 605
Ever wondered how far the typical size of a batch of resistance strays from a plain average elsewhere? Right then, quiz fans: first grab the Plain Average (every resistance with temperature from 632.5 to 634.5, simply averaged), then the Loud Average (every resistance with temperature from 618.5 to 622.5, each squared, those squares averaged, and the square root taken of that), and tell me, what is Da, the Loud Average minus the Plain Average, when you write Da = -1.0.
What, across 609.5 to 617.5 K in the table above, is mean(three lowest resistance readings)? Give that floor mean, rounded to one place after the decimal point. 1.3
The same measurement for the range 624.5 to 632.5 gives 1.6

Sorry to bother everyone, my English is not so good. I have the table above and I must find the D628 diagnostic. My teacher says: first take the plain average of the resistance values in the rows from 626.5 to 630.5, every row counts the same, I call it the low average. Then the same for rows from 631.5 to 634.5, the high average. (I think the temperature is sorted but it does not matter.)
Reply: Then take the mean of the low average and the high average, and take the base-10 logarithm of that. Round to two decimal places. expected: 0.29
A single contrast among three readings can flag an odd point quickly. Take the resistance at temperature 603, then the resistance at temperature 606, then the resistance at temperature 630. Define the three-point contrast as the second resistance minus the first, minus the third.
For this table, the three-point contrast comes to -1.9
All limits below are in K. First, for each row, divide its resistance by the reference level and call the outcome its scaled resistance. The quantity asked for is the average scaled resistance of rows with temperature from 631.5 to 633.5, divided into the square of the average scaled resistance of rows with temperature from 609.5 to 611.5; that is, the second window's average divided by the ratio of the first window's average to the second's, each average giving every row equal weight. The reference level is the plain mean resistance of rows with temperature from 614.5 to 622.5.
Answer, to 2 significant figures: 1.6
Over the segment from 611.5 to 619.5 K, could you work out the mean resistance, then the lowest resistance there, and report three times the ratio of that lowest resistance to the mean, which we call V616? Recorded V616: 2.3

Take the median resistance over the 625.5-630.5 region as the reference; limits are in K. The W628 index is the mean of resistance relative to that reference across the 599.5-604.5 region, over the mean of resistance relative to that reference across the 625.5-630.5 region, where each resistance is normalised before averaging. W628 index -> 1.1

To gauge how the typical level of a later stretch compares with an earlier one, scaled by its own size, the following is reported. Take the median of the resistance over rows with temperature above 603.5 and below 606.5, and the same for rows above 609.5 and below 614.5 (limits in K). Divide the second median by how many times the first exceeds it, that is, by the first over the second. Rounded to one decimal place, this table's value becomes 1.4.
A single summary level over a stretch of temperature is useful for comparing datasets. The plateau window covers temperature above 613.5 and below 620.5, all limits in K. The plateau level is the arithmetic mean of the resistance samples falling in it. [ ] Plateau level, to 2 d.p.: 1.22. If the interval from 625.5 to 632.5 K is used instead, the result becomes 1.86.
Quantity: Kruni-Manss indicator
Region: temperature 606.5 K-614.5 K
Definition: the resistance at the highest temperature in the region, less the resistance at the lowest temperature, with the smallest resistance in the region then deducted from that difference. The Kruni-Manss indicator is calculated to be -2.1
